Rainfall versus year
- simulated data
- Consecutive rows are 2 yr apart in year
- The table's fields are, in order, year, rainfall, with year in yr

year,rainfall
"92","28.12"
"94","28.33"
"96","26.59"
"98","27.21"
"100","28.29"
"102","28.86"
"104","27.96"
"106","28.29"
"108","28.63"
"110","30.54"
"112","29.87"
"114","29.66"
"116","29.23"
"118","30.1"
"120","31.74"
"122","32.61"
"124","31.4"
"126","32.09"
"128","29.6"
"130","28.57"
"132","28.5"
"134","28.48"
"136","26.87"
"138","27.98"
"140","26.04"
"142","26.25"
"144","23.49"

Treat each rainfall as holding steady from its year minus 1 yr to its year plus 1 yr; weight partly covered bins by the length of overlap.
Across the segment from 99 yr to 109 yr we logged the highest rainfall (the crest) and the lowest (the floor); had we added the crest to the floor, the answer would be 56.8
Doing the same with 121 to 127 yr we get 64.0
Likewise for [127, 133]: 58.1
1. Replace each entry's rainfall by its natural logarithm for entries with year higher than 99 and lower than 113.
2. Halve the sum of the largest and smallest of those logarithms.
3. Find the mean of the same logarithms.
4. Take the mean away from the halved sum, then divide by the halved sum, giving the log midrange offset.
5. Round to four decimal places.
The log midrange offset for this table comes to 0.0032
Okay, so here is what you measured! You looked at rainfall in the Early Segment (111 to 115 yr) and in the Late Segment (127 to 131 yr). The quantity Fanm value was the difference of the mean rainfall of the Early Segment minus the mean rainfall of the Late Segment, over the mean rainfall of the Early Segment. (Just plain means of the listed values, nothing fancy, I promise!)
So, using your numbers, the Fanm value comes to 0.02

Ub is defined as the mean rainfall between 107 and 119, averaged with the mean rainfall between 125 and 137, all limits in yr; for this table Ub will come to 29.3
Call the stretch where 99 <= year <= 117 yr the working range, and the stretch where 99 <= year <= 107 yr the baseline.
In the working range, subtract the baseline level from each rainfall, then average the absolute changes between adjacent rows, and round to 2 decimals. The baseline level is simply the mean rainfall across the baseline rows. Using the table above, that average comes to 0.67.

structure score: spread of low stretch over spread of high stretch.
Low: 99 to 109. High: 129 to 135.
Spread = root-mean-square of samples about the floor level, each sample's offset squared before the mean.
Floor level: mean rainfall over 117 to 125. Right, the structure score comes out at 1.0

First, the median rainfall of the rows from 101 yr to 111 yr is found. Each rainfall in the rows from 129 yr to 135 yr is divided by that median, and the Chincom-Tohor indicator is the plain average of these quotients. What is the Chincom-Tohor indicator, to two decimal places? 1.00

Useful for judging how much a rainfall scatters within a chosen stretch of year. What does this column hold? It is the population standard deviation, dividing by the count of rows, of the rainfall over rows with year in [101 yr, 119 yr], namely 0.82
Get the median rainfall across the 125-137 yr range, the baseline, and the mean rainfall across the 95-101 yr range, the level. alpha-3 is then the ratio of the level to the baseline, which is 0.96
